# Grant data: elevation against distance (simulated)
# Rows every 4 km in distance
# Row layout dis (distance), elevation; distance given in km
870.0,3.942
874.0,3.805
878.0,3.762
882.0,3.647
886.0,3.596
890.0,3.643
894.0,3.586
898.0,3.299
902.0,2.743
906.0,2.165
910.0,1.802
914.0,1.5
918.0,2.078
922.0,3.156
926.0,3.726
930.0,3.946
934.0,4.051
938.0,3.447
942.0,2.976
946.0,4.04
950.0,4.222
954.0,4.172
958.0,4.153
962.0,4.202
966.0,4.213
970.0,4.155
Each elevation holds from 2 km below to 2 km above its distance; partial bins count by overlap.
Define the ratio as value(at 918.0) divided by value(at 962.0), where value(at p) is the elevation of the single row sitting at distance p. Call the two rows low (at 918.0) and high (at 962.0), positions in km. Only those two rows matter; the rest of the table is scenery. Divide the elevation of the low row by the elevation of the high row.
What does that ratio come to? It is 0.49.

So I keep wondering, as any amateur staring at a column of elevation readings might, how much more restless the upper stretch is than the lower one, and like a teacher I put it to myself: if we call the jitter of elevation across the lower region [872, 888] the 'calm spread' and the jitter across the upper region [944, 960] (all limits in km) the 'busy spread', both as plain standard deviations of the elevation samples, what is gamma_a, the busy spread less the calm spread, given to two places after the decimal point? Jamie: -0.02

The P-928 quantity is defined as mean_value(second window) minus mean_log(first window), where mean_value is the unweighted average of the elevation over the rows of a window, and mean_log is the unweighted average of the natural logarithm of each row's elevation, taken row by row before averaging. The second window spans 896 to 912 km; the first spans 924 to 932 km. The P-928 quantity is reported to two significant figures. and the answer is 1.2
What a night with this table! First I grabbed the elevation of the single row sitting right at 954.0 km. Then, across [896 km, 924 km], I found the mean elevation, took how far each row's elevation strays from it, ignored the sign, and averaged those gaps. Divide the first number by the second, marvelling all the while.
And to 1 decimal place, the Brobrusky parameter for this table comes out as 7.2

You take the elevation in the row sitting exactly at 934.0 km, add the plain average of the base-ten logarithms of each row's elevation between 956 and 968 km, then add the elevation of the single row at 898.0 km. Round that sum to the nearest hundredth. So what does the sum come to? 7.97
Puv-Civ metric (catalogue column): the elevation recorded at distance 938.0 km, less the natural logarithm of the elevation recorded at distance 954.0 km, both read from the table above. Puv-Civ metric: 2.02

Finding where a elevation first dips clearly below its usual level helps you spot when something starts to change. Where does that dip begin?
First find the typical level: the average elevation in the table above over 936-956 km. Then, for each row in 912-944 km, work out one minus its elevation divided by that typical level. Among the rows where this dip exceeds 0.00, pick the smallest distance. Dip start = 914.0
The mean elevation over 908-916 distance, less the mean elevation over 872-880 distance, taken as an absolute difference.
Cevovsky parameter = 2.13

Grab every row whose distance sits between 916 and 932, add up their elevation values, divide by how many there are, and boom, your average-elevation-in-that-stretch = 3.23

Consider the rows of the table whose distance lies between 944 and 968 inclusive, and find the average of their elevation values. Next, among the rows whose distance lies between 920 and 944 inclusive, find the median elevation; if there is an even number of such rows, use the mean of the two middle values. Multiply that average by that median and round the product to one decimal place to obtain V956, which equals 14.9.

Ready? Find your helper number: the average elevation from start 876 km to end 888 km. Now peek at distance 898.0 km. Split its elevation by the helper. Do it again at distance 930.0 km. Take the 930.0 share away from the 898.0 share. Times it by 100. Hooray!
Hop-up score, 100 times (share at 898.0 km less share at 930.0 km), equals -18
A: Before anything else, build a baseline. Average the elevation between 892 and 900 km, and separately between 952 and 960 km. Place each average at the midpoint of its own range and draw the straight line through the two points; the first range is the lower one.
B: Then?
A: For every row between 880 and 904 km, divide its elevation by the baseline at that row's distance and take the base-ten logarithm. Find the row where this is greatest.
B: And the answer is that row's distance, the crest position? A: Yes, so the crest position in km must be 882.0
